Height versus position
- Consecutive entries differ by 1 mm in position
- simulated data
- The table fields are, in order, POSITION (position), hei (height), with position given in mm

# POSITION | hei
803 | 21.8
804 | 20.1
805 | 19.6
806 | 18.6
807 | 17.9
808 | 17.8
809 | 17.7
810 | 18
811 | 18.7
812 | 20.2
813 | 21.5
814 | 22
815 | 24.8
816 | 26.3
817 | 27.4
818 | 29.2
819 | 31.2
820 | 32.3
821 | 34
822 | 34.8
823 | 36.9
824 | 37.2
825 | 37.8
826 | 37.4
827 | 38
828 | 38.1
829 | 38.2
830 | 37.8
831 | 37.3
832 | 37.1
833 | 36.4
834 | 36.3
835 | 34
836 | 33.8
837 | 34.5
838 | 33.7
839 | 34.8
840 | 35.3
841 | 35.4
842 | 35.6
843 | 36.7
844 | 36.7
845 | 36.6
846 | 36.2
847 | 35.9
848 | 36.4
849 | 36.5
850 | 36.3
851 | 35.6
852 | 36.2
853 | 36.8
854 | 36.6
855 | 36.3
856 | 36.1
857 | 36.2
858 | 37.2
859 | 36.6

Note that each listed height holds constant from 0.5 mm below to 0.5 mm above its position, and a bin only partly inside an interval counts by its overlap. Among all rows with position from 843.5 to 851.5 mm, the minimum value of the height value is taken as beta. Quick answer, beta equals 35.6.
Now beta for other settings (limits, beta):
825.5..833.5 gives 36.4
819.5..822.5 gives 32.3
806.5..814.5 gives 17.7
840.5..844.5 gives 35.4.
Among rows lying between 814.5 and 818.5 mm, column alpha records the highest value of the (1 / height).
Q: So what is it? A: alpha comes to 0.040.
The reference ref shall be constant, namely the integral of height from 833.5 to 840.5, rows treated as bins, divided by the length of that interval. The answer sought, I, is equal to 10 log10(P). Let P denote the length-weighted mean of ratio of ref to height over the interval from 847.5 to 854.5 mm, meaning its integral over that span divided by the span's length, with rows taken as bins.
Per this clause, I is -0.2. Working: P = 0.95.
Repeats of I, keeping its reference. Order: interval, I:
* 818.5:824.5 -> 0.0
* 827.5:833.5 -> -0.3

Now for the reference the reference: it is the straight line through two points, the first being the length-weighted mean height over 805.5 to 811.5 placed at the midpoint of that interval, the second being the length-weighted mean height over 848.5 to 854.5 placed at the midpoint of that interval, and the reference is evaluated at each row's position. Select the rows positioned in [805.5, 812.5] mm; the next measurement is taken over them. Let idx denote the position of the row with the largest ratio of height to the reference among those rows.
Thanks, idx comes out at 806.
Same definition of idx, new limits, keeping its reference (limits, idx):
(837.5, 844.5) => 840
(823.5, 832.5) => 824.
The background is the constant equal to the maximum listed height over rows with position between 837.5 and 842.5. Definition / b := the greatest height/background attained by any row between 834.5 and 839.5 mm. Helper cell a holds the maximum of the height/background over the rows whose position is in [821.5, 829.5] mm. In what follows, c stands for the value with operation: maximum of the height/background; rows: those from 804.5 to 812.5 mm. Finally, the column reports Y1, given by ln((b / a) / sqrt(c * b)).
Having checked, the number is 0.20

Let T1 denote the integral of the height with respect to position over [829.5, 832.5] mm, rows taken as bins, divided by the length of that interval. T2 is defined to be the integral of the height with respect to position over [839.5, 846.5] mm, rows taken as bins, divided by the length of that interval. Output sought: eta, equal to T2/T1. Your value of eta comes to 0.96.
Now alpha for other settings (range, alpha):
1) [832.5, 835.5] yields 0.029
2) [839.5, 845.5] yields 0.028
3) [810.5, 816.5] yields 0.053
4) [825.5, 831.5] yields 0.027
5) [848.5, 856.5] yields 0.028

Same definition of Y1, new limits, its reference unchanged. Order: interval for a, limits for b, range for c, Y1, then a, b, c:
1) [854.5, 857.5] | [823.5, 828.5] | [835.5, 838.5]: 0.03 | 1.02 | 1.07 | 0.97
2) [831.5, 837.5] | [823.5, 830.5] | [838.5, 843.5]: -0.02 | 1.04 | 1.07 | 1.03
